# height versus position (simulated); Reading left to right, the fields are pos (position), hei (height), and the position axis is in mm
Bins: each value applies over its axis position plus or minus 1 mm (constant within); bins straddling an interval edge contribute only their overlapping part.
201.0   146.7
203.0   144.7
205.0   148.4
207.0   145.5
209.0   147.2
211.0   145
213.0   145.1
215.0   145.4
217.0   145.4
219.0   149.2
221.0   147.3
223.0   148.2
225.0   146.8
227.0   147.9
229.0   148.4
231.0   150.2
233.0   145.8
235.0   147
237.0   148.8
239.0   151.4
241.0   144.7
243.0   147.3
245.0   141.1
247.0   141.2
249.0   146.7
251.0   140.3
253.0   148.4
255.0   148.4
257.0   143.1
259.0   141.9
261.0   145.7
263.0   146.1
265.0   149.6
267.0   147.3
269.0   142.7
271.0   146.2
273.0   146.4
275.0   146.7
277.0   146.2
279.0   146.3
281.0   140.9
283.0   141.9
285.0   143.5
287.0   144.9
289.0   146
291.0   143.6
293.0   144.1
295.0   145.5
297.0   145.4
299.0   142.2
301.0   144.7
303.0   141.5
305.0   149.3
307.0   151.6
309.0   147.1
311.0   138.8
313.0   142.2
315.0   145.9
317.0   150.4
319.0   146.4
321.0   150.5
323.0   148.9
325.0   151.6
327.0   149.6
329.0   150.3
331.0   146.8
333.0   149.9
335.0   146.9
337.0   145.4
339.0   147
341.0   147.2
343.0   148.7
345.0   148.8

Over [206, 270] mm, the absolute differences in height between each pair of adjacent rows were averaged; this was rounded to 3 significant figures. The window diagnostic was 2.66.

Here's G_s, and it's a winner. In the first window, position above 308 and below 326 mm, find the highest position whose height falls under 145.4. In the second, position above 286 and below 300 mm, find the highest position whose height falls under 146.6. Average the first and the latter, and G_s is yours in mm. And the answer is 306 mm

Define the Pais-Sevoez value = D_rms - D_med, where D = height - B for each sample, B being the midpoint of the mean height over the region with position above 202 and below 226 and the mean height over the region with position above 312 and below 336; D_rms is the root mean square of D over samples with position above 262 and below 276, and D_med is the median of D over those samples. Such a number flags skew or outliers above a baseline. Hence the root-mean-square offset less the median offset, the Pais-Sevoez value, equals 3.1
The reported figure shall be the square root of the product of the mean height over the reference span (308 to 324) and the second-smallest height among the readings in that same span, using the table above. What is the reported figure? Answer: 144.2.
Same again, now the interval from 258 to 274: 144.2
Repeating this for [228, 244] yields 146.9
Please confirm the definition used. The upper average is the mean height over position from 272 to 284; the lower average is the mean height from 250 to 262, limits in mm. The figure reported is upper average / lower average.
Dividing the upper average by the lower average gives 1.00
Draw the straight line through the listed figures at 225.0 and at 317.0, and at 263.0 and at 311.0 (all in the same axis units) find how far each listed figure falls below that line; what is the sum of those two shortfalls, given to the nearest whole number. 14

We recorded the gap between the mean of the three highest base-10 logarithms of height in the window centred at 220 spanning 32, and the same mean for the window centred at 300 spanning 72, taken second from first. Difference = -0.0057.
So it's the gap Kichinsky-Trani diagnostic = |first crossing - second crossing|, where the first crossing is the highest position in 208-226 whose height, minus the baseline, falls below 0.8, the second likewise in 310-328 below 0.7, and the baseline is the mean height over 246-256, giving 96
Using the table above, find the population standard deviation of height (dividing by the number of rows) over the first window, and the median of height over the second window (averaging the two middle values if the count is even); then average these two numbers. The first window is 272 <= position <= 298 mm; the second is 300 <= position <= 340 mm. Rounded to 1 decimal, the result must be 74.4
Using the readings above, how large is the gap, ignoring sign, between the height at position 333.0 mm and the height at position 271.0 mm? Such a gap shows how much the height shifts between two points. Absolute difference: 4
